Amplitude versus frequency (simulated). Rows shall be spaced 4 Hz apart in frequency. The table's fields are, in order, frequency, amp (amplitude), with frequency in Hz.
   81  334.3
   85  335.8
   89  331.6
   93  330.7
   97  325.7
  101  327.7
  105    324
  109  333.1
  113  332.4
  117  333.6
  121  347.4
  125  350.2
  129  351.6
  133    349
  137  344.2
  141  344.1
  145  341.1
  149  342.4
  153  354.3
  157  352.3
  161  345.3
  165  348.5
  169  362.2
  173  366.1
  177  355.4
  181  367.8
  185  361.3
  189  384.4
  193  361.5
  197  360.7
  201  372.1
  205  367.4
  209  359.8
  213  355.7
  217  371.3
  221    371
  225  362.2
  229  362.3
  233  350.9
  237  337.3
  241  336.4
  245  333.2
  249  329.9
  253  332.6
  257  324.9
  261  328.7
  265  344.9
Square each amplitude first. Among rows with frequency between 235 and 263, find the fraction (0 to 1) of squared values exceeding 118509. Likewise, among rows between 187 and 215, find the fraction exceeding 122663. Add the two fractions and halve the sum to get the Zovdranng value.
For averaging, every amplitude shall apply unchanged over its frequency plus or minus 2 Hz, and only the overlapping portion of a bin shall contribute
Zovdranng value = 0.50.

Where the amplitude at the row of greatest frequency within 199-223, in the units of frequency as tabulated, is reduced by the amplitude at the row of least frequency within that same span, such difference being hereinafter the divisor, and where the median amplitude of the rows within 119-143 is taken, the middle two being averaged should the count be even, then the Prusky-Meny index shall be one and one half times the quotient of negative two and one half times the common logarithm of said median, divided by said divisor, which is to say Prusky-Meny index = 8.7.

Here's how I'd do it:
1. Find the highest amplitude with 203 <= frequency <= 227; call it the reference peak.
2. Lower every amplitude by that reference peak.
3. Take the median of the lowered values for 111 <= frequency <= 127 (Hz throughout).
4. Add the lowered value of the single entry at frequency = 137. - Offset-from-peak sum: -58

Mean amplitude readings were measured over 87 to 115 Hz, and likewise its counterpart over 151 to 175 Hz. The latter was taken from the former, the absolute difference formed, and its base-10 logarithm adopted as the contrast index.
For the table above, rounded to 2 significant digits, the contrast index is 1.4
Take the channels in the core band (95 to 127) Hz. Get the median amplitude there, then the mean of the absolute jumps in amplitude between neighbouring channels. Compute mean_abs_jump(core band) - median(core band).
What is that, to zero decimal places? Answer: -328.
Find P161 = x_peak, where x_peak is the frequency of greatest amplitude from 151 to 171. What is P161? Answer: 169 Hz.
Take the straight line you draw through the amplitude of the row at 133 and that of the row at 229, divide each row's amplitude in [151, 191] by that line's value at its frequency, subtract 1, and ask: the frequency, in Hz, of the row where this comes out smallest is 161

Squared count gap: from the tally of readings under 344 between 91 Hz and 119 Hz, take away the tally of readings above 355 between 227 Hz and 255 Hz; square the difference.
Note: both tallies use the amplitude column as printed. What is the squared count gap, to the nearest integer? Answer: 36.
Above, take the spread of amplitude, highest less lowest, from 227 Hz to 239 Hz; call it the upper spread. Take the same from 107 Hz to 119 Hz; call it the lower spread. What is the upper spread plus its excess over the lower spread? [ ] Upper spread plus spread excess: 49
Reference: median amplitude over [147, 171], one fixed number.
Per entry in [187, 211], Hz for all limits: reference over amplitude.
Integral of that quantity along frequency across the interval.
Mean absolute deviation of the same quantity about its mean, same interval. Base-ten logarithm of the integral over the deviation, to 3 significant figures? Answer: 3.10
